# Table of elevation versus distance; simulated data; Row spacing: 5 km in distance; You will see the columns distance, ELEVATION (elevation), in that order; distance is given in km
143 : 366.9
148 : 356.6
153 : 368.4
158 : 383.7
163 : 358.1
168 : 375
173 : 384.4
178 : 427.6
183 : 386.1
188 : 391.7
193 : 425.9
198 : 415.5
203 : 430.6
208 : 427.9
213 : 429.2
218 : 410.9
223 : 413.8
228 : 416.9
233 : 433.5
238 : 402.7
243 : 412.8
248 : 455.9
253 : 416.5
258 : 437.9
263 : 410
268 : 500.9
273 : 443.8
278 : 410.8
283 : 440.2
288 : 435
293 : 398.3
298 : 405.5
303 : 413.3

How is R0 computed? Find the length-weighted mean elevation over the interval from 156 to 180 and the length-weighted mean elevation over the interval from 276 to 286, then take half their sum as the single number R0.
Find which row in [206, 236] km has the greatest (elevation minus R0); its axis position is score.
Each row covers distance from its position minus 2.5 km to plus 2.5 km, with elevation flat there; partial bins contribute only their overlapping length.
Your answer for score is 233 km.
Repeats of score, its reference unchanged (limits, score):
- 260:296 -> 268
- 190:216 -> 203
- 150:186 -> 178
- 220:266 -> 248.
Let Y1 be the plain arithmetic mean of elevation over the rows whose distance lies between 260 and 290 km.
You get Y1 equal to 440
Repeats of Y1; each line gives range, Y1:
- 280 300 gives 420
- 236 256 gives 422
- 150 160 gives 376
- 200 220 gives 425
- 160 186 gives 386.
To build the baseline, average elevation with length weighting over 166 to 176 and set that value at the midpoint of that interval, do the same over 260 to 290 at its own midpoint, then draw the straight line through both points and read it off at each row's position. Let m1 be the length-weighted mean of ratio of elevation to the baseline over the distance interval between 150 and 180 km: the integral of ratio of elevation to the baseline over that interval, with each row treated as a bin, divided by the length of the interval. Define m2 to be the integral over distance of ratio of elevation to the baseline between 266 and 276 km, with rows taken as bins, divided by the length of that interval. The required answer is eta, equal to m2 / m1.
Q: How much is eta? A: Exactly 1.06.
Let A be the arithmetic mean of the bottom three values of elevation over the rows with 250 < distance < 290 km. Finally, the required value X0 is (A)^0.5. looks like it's 20.31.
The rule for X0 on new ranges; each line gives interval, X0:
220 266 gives 20.21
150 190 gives 19.16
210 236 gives 20.34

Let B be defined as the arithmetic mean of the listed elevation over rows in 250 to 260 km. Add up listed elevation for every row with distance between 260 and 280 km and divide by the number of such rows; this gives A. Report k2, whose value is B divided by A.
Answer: 0.97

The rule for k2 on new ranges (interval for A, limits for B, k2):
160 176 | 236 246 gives 1.09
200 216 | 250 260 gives 1.00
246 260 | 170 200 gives 0.93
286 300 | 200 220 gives 1.03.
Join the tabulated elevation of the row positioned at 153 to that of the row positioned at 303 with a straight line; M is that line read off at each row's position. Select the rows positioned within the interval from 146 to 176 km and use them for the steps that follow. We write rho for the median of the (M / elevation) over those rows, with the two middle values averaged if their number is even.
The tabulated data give 0.997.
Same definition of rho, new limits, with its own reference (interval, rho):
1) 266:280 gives 0.911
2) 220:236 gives 0.938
